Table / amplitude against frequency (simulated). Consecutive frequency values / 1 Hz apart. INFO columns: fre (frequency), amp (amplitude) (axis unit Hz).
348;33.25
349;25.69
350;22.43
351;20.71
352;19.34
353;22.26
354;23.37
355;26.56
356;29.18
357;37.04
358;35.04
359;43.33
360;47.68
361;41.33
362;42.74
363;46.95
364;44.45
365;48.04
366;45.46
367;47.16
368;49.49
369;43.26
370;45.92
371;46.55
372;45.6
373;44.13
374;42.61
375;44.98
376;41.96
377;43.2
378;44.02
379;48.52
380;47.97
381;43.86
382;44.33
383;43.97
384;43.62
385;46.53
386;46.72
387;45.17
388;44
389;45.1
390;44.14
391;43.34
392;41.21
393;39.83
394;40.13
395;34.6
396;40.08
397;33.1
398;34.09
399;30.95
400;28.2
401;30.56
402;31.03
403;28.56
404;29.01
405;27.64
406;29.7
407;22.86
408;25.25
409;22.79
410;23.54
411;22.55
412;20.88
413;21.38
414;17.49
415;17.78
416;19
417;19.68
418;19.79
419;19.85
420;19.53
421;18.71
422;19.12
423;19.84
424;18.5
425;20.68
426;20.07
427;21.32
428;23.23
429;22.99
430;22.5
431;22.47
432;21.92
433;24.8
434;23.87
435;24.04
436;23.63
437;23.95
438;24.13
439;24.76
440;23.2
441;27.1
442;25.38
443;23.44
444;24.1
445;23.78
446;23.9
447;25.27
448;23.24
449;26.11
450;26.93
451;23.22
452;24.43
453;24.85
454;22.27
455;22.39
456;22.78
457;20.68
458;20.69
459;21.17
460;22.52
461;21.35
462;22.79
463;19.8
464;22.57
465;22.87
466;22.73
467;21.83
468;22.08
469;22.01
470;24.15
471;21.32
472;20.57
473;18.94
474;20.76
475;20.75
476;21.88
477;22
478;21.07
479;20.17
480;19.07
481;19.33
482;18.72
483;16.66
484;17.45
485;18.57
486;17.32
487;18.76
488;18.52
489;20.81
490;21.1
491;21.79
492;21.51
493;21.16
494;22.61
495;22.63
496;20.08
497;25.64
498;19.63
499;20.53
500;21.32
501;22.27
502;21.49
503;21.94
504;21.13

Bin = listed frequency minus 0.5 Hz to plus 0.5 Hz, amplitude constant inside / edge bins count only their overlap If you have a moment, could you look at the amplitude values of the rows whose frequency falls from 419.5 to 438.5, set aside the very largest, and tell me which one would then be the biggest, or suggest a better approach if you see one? 24.13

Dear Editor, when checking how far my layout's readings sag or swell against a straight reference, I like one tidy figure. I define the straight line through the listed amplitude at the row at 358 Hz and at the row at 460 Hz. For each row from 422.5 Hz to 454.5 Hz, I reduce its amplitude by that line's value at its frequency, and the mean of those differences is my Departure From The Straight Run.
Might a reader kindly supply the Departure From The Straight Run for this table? -2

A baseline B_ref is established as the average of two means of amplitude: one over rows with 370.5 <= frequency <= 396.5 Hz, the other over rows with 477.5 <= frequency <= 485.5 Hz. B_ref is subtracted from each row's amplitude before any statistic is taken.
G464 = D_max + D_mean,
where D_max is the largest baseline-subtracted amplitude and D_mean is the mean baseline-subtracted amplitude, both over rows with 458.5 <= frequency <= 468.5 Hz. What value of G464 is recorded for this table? -18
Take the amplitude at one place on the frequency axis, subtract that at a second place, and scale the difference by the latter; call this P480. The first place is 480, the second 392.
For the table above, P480 -0.54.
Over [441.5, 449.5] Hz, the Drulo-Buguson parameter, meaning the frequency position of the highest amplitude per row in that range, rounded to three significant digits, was 449 Hz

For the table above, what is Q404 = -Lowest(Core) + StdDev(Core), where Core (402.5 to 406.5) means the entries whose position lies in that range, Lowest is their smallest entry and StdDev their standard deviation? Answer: -27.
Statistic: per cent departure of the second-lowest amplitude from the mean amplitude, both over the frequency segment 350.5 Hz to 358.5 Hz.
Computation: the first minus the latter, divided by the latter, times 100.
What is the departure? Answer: -22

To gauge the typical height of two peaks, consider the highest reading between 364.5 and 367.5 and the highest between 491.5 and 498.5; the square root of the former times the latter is 35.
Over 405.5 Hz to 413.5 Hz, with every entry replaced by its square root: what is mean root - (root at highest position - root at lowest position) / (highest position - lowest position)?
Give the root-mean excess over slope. 4.97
